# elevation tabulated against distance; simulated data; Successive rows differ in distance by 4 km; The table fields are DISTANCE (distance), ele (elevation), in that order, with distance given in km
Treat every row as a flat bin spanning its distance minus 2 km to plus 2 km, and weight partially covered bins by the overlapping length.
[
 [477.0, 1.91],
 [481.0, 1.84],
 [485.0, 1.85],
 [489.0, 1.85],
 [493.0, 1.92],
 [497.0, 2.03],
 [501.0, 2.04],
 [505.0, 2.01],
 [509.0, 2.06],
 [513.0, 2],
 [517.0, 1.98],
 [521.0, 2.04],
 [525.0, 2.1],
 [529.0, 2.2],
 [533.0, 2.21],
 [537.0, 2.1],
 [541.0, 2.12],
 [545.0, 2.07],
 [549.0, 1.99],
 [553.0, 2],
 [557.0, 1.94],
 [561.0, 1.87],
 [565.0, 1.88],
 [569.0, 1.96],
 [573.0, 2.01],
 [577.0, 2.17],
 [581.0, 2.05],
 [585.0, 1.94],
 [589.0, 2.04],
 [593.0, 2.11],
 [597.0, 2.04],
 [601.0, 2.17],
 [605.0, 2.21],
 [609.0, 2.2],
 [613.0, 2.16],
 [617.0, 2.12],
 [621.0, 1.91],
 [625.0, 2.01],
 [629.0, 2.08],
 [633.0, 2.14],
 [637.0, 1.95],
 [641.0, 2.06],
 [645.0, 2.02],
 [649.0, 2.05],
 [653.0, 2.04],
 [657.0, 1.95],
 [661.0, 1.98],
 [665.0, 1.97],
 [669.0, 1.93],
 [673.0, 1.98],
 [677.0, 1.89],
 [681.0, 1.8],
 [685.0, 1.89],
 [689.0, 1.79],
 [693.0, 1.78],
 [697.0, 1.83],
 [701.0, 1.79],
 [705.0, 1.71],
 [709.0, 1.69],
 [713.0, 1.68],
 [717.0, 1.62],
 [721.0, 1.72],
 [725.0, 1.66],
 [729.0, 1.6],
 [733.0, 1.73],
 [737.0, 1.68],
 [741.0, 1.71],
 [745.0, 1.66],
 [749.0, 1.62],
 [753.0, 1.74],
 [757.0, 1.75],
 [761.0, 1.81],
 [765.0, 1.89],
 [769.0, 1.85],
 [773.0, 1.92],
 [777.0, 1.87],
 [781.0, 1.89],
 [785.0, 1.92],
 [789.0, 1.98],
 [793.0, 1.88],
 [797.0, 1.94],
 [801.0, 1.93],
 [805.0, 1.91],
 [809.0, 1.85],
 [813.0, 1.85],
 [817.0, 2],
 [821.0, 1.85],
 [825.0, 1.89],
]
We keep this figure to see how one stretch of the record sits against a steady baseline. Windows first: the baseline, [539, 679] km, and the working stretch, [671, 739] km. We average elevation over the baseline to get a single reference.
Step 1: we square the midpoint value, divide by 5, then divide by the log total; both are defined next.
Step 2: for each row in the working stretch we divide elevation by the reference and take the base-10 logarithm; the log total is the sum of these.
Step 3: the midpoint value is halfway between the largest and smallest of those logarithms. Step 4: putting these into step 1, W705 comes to -0.0006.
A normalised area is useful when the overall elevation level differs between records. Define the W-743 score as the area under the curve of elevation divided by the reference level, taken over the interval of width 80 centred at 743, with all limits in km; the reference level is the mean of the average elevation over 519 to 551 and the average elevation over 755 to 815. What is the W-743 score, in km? 70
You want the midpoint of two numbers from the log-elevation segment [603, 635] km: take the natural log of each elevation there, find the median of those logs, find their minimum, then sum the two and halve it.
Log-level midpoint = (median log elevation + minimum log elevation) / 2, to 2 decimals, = 0.70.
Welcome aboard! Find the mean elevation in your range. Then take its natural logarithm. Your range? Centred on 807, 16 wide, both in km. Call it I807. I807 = 0.63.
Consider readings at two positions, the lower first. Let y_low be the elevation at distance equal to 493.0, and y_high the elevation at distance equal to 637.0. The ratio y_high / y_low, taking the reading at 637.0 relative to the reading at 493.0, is 1.02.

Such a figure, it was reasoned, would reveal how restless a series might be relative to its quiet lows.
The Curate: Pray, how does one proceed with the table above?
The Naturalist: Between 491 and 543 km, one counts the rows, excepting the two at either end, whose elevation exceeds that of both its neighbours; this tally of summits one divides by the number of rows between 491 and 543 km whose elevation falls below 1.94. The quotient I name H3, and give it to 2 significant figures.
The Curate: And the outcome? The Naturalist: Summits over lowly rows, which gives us 3.0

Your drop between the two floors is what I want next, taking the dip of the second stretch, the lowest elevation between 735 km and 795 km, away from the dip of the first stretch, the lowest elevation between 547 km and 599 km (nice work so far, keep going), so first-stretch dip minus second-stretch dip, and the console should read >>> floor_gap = 0.25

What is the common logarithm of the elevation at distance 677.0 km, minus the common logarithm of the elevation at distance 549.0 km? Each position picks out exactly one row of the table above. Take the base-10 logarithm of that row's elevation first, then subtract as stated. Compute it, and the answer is -0.02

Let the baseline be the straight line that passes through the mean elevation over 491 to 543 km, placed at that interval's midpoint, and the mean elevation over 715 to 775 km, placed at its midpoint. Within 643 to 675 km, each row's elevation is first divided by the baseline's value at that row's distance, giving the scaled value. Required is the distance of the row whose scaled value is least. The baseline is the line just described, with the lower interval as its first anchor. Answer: 669.0 km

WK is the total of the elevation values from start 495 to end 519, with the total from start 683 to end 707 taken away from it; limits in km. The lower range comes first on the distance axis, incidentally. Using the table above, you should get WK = 1.3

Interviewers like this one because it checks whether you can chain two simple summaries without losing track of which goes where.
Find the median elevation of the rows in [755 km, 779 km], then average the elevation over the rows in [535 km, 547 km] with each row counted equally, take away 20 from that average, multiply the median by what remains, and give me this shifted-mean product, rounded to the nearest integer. -33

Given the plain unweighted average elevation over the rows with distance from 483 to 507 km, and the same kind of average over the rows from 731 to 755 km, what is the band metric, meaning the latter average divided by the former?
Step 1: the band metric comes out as 0.87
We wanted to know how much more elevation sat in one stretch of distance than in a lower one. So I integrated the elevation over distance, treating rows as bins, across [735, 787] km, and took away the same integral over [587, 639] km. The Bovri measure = -15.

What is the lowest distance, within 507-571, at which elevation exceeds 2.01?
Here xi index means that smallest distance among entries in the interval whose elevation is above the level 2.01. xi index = 509.0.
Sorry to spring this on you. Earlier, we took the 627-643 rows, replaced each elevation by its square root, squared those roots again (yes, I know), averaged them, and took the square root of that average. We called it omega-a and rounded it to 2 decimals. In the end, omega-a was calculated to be 1.43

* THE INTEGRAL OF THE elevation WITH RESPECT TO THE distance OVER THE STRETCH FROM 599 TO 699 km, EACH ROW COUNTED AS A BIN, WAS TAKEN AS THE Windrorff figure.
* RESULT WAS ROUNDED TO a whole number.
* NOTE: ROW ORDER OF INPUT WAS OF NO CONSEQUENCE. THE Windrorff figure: 200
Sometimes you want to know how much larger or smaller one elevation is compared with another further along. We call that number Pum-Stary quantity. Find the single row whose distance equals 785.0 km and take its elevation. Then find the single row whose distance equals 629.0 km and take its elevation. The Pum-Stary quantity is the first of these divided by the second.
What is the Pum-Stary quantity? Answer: 0.92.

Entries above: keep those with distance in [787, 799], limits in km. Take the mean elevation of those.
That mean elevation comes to 1.93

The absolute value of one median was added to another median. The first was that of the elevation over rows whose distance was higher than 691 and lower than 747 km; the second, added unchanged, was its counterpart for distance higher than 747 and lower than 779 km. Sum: 3.53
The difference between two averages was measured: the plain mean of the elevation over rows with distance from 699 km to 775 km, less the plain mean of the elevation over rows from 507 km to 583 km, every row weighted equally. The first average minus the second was -0.31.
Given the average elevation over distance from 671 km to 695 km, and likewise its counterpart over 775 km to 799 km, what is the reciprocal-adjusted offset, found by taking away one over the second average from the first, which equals 1.33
